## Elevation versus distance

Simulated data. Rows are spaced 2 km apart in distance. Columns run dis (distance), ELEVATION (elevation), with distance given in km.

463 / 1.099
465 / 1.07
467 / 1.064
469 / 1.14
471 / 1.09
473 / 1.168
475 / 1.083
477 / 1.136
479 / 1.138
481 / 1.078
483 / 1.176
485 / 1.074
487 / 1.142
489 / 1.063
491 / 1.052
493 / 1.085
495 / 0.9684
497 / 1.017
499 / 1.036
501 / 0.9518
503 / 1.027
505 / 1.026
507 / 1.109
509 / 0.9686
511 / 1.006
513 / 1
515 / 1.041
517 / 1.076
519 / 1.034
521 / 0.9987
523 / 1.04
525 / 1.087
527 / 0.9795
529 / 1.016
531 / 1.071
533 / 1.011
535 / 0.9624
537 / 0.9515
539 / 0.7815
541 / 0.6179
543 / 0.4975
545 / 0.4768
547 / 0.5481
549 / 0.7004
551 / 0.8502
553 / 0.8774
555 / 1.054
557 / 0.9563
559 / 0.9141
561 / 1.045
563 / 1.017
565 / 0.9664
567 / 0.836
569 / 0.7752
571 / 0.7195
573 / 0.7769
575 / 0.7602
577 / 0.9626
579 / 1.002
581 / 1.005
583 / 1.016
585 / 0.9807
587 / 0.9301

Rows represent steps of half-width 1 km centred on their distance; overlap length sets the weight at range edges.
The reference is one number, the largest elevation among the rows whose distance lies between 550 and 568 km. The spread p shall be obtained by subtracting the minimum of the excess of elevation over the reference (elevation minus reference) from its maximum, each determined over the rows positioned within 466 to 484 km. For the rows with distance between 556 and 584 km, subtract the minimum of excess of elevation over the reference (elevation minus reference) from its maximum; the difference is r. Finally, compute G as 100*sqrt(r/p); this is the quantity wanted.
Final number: 170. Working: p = 0.11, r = 0.33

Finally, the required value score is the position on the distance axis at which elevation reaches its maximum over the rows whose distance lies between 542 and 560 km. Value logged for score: 555 km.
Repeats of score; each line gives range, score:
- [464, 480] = 473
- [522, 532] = 525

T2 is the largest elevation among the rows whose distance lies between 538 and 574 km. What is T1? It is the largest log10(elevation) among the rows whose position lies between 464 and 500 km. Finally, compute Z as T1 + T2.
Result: 1.12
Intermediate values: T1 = 0.070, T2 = 1.054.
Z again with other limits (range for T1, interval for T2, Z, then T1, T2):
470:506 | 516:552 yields 1.16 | 0.070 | 1.087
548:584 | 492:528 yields 1.13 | 0.023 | 1.109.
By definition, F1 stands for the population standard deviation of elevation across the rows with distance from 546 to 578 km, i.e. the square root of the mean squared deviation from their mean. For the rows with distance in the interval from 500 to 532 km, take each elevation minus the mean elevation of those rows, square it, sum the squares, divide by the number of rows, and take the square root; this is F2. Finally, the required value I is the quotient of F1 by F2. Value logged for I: 3.23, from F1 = 0.136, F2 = 0.04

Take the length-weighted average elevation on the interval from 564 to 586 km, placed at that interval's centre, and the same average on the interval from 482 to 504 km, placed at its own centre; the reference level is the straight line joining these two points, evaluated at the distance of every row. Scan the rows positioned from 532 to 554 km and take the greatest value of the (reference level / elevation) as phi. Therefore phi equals 1.99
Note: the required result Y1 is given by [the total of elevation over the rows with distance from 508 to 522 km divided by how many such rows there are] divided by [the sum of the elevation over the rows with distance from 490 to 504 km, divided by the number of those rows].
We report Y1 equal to 1.00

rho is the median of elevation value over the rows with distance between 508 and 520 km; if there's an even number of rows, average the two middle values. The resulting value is 1.02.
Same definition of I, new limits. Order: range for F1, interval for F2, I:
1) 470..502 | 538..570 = 0.34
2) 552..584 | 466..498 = 2.01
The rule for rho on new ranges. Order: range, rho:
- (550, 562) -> 0.94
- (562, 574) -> 0.81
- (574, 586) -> 0.99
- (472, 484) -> 1.14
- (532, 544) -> 0.87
